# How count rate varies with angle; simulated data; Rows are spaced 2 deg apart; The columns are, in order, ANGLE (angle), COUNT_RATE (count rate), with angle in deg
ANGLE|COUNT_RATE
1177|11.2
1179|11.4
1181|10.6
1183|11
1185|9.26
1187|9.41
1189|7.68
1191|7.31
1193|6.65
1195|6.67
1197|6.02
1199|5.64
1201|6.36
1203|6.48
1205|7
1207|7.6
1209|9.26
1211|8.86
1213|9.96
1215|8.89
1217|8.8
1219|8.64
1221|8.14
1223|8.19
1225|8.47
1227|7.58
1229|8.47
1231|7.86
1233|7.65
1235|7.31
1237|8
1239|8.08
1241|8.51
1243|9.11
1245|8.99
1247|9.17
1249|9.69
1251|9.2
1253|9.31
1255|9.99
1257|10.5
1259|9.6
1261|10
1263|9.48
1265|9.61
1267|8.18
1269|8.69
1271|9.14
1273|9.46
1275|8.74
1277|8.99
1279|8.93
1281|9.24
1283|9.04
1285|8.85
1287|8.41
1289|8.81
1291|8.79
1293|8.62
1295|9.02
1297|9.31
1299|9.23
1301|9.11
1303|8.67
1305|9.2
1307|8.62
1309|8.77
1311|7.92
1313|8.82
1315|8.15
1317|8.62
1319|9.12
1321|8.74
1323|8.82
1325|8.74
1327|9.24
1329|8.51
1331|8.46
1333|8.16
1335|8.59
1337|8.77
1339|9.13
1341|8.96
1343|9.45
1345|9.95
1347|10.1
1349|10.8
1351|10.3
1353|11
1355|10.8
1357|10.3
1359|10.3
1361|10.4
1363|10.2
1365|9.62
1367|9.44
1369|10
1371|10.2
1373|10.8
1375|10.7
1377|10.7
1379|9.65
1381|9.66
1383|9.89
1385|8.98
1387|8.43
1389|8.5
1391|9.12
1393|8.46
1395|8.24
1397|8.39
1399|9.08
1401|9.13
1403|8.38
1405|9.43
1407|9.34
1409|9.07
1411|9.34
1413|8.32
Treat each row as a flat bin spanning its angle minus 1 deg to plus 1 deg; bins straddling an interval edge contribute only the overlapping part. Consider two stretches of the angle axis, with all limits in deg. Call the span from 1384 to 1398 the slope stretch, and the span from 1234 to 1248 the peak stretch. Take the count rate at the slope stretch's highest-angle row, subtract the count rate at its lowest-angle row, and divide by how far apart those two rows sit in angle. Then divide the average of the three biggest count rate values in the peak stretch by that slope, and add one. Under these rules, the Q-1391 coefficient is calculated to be -184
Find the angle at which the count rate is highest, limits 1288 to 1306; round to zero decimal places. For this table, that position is 1297 deg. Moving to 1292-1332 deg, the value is 1297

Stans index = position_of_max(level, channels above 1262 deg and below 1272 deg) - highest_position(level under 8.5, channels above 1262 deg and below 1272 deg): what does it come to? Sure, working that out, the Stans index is -2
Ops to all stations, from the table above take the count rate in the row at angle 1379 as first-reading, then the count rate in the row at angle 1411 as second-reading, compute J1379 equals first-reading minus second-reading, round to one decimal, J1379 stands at 0.3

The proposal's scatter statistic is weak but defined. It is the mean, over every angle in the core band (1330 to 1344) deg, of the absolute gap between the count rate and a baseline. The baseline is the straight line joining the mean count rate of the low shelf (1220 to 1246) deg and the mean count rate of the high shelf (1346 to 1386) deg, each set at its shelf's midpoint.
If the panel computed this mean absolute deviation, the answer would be 0.97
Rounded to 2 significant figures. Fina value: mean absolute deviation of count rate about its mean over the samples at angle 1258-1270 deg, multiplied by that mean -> 5.1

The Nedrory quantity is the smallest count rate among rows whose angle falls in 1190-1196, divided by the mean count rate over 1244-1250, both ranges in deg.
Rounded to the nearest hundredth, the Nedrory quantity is 0.72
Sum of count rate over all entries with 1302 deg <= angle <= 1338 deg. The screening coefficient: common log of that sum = 2.19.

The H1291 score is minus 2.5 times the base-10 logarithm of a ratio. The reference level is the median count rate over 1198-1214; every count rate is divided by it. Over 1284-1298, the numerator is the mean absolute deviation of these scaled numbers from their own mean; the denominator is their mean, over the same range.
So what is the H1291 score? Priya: 4.1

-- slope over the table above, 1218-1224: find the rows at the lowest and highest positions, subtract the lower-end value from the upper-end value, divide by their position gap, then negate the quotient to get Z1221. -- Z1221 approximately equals 0.11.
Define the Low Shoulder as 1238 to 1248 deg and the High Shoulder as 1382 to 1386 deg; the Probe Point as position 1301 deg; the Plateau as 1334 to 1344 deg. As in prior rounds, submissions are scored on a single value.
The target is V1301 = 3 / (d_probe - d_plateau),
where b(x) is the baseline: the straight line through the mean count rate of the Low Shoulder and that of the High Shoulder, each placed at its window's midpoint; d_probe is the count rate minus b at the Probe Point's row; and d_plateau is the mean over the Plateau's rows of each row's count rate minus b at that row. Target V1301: 10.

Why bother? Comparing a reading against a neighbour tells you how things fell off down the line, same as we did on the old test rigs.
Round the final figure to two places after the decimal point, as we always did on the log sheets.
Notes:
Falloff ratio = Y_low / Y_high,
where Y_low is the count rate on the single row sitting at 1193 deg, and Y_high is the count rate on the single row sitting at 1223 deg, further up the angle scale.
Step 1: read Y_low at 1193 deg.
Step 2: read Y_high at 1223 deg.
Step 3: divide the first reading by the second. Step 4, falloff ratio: 0.81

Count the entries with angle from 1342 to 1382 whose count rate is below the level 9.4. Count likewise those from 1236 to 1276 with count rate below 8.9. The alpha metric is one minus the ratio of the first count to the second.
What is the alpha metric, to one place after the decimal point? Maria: 1.0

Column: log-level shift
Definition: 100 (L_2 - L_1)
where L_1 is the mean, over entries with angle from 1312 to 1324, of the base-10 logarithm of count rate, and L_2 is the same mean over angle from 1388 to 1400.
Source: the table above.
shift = -0.4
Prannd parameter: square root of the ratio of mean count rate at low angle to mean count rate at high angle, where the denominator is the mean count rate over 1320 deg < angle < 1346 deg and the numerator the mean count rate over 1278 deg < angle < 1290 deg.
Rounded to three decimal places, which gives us 1.000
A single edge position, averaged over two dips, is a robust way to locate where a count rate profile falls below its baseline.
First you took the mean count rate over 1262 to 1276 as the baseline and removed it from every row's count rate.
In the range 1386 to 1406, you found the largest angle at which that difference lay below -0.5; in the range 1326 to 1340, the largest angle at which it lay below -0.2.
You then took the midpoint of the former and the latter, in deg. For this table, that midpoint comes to 1370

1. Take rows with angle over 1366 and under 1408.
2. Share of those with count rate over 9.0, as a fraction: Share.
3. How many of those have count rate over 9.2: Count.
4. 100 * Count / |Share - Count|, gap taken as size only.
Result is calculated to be 106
